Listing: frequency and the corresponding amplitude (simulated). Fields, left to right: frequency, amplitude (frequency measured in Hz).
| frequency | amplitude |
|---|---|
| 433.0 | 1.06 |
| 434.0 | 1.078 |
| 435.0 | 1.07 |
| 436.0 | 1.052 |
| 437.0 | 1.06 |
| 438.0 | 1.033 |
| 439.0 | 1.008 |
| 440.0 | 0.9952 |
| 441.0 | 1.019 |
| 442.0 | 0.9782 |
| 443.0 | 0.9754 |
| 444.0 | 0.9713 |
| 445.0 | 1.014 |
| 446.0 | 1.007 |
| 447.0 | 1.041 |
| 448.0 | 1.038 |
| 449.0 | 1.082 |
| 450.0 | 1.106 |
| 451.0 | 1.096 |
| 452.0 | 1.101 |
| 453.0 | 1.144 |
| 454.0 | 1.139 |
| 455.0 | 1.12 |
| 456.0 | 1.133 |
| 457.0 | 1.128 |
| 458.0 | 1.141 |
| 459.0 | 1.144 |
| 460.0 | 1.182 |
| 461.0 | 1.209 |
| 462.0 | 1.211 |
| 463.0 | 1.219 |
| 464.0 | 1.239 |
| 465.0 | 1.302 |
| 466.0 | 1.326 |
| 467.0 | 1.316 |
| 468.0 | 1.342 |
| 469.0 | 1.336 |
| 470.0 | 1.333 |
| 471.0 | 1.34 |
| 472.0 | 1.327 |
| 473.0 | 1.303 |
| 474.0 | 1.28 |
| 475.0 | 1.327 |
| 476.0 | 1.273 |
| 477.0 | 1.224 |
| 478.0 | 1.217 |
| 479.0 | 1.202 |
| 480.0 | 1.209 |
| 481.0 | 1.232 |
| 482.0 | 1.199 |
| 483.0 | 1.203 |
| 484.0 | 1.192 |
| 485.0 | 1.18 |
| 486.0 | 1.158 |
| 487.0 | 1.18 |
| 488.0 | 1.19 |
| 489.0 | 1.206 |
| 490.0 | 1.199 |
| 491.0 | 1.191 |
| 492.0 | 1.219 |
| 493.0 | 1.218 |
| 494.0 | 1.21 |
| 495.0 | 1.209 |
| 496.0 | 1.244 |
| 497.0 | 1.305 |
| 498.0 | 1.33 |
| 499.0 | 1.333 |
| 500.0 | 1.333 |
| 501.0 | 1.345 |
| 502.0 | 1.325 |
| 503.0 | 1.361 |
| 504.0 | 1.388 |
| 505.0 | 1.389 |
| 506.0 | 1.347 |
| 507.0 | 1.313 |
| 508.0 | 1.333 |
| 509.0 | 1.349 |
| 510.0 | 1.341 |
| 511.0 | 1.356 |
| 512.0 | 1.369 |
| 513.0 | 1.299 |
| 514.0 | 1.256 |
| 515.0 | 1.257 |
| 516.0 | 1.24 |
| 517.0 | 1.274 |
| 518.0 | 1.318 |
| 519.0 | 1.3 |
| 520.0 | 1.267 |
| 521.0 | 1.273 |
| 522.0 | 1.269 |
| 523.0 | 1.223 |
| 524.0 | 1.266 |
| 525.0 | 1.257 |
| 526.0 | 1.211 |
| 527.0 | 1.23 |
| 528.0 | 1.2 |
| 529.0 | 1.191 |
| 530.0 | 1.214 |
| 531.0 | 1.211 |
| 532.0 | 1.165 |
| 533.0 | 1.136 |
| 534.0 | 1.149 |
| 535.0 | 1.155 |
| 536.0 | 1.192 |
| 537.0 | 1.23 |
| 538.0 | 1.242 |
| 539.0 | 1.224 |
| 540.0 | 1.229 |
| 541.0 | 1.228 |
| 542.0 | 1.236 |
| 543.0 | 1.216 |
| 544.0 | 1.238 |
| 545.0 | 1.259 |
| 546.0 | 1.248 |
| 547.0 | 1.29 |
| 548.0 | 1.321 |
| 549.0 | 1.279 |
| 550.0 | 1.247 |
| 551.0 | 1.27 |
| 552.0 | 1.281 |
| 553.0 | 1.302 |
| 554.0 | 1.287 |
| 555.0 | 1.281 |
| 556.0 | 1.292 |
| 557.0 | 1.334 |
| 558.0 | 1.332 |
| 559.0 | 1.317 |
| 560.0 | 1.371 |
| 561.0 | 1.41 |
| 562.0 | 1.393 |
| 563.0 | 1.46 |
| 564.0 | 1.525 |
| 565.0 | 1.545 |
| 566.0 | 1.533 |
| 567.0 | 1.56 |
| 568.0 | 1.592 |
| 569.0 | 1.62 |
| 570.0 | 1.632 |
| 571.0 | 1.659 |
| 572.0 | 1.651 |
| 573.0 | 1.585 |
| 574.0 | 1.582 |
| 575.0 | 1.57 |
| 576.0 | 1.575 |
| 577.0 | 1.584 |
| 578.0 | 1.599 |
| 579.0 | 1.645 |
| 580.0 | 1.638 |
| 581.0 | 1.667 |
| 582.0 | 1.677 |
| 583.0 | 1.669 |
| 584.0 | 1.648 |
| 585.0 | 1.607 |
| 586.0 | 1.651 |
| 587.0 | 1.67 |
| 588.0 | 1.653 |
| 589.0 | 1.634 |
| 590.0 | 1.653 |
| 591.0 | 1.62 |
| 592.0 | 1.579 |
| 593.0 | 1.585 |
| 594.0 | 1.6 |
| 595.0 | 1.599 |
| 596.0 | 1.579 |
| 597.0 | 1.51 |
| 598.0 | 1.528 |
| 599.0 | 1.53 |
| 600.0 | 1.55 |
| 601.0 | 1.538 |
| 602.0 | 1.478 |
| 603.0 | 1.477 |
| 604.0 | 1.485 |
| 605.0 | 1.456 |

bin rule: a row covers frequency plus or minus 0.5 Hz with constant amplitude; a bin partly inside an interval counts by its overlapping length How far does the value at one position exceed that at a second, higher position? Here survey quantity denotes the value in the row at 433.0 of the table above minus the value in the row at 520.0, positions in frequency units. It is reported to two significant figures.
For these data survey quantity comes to -0.21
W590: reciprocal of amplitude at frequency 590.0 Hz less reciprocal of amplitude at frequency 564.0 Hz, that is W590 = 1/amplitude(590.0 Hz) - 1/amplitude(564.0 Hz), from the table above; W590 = -0.05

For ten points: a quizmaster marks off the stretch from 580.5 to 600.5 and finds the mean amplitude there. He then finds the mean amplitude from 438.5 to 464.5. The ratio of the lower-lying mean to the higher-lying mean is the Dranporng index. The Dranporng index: 0.679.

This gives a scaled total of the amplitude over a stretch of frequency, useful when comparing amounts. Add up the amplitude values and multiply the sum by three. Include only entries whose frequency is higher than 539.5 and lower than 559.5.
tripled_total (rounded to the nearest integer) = 76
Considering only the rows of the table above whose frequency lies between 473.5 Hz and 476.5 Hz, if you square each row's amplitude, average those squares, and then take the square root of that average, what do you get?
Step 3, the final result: 1.29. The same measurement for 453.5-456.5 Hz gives 1.13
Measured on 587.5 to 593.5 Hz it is 1.62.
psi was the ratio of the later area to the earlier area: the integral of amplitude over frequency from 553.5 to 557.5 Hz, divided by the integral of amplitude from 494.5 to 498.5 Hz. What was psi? 1.02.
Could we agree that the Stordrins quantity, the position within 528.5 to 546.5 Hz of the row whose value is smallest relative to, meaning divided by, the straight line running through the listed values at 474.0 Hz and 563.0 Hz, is 533.0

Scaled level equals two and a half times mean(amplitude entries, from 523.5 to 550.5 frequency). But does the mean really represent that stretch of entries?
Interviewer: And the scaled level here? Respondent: 3.06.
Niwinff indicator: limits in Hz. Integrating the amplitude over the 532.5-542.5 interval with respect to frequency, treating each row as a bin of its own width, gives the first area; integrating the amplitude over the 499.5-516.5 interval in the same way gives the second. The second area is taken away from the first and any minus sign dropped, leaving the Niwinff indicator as 11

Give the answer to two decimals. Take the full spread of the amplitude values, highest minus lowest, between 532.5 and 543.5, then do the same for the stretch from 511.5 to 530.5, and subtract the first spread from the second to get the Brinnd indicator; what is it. 0.07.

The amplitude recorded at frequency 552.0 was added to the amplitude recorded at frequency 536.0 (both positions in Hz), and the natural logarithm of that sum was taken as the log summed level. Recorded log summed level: 0.91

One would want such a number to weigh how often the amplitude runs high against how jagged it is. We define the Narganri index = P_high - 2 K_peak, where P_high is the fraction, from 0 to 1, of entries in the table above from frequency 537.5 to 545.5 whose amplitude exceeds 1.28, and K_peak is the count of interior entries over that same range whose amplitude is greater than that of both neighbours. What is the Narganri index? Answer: -4.0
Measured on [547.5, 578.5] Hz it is -9.1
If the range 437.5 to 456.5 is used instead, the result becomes -10.0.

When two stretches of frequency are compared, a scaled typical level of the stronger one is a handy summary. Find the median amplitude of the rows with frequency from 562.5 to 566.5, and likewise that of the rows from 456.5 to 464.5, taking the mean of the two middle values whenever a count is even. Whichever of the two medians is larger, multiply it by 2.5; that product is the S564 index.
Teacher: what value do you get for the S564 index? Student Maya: 3.8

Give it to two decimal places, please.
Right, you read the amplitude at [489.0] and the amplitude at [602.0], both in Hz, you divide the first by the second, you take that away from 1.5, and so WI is 0.68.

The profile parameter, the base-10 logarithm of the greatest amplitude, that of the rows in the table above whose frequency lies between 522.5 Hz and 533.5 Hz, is 0.102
